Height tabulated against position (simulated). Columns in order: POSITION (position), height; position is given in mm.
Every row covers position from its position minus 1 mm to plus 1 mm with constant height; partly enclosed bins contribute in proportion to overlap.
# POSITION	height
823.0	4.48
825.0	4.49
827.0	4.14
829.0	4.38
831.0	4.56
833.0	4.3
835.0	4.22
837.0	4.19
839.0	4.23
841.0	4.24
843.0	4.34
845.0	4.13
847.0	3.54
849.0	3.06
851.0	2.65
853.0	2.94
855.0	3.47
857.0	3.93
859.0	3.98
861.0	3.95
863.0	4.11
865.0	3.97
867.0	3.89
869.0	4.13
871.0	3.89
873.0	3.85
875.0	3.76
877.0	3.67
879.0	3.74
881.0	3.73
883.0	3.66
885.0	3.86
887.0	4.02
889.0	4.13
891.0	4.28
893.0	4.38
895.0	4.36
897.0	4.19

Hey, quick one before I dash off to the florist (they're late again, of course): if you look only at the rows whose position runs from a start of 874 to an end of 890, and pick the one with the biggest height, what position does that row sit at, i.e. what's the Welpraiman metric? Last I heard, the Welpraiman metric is 889.0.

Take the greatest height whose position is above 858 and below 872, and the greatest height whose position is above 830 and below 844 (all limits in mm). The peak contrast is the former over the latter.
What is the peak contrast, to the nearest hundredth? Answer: 0.91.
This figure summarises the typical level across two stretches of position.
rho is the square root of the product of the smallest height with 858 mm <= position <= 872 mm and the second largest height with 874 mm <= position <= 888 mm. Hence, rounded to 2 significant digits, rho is 3.9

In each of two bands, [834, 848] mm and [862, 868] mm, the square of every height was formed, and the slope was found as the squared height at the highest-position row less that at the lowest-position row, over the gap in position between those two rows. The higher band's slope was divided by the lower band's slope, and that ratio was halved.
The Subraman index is 0.50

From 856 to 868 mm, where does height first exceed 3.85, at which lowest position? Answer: 857.0 mm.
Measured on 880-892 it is 885.0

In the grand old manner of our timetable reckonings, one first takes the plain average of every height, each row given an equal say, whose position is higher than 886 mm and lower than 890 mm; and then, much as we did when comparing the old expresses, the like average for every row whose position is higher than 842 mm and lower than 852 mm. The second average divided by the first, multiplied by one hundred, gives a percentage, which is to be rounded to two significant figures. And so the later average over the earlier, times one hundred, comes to 87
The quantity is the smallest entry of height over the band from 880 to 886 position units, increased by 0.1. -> 3.76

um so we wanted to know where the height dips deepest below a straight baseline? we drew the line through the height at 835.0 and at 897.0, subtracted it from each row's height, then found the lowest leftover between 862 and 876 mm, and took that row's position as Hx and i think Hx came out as 875.0 mm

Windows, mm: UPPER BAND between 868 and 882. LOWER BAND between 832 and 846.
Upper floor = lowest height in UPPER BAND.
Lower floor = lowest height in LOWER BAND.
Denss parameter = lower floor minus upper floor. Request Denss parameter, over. 0.5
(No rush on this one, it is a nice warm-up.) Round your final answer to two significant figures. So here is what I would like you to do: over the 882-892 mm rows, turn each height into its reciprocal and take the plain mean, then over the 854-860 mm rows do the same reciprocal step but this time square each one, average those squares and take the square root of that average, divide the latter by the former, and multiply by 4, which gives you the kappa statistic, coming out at 4.2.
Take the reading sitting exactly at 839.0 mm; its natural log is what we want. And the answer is 1.44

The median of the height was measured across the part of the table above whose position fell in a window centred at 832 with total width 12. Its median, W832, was 4.3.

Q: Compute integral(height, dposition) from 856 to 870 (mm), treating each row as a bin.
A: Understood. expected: 56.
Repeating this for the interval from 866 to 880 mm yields 54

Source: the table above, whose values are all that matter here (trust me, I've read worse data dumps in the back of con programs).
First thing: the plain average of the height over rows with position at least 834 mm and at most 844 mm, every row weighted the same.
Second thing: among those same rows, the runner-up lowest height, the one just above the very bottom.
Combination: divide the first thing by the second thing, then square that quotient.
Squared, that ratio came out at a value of 1.01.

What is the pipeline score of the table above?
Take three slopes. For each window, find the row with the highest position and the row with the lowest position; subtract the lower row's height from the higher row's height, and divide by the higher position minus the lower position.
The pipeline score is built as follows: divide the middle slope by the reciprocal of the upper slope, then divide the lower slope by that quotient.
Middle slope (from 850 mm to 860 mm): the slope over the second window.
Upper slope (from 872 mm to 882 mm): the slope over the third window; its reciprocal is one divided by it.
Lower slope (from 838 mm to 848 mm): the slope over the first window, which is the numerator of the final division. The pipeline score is 35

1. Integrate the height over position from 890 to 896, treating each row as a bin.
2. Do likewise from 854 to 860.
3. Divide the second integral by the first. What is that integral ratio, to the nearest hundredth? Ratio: 0.87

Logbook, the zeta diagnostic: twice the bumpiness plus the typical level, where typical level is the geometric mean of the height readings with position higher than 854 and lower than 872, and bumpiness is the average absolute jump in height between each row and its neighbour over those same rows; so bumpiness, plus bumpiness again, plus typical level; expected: 4.27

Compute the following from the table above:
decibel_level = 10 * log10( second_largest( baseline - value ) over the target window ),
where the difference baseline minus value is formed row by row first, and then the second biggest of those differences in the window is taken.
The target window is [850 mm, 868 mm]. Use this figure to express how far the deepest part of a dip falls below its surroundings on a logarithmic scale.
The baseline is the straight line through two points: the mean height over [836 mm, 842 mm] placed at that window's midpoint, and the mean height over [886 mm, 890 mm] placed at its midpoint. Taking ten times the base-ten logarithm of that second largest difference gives 0.9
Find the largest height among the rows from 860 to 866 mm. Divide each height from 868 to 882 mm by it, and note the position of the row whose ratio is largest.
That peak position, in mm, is 869.0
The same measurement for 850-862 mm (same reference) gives 859.0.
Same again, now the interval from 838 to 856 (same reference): 843.0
